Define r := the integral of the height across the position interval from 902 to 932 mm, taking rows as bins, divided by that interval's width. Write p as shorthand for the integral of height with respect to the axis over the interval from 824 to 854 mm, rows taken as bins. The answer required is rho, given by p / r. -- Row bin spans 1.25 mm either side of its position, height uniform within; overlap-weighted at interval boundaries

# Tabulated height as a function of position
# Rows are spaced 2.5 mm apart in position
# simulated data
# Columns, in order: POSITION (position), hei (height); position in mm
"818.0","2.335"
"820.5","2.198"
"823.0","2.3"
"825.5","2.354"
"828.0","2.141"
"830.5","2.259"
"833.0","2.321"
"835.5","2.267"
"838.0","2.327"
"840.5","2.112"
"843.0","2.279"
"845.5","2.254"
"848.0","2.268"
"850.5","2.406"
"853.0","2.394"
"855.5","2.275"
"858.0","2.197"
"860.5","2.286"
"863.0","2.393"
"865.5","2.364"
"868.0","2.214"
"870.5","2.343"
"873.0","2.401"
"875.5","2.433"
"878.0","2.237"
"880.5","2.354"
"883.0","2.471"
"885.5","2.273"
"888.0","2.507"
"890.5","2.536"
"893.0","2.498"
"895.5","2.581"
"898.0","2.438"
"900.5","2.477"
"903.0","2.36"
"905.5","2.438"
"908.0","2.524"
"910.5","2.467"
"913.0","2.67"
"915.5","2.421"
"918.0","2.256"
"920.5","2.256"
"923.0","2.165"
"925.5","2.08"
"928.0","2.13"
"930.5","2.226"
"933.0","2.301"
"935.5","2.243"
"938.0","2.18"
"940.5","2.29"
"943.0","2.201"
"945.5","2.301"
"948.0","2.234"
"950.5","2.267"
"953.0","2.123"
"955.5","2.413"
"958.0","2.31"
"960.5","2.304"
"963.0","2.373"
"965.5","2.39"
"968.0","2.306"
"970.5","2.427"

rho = 29.3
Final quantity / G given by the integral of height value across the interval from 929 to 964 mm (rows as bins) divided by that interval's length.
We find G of 2.27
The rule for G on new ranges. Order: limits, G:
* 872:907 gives 2.43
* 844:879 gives 2.32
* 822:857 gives 2.28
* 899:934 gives 2.34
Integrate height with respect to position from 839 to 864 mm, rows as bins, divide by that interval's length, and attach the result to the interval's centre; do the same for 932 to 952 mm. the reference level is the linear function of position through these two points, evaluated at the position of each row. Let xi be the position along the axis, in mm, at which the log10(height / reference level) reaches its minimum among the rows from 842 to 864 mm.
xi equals 858.0 mm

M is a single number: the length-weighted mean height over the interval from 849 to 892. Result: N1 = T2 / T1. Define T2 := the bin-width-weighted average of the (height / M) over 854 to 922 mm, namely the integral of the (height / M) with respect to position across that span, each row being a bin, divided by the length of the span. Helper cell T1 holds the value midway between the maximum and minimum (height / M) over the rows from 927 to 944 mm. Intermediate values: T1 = 0.94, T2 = 1.02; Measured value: 1.08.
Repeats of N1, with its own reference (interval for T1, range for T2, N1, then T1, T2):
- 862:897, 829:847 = 0.94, 1.02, 0.96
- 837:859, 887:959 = 1.04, 0.96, 0.99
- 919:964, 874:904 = 1.08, 0.95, 1.03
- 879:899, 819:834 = 0.93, 1.03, 0.96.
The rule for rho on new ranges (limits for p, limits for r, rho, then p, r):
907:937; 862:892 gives 29.1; 69.3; 2.38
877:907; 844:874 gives 31.5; 73.0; 2.32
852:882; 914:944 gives 31.2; 69.7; 2.23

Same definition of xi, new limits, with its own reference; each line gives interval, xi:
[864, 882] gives 868.0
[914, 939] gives 925.5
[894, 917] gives 903.0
